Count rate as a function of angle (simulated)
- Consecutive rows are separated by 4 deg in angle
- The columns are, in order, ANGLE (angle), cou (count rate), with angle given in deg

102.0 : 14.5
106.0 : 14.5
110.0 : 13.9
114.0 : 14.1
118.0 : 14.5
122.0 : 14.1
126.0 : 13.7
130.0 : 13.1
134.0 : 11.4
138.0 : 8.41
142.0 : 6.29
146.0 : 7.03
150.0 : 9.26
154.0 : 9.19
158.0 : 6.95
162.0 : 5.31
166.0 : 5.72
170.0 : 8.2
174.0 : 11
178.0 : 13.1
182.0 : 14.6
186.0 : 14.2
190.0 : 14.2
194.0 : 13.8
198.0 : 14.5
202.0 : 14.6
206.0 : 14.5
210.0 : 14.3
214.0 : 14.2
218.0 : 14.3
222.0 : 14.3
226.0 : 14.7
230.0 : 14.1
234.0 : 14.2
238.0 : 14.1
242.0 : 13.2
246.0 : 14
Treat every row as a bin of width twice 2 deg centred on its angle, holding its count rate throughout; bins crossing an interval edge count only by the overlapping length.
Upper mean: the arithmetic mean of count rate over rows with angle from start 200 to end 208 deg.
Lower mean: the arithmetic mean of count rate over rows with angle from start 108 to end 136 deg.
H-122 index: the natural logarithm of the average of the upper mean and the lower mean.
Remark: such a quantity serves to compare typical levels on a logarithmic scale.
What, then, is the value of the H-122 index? 2.64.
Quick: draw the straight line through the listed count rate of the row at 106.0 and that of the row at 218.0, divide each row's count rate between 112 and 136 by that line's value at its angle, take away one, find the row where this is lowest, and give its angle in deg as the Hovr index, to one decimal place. 134.0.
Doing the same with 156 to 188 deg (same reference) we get 162.0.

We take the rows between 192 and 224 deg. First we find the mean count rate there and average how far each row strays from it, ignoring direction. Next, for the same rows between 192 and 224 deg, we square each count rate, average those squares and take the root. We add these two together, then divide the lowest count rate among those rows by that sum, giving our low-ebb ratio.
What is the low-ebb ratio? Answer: 1.0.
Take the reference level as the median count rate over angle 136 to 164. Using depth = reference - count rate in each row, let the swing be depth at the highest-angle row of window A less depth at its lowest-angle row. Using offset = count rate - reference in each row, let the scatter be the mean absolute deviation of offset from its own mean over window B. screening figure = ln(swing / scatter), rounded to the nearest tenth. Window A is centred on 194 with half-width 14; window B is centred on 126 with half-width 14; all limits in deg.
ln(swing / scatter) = -2.8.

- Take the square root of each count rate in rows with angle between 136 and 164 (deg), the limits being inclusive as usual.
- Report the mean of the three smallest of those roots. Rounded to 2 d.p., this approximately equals 2.48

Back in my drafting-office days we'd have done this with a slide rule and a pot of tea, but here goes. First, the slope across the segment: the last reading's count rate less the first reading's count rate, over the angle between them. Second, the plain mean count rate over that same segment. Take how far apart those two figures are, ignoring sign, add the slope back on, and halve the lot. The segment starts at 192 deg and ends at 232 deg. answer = 7.2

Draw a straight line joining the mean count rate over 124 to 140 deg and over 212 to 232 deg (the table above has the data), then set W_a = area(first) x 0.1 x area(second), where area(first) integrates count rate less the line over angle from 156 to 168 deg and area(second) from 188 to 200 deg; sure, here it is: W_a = -64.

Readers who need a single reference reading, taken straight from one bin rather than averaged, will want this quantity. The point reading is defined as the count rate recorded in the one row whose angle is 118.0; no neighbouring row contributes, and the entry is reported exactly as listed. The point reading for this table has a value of 14.5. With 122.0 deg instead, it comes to 14.1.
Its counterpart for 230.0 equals 14.1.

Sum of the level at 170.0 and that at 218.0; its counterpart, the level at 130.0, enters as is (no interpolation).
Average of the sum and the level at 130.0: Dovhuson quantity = 17.8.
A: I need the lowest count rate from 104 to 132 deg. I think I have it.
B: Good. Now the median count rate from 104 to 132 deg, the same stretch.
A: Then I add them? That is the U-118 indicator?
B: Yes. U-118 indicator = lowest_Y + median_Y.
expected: 27.2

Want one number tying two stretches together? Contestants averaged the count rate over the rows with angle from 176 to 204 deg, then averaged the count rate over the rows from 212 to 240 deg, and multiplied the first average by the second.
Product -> 202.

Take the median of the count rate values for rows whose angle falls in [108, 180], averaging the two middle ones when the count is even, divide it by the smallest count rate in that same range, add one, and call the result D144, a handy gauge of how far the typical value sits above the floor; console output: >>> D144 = 2.9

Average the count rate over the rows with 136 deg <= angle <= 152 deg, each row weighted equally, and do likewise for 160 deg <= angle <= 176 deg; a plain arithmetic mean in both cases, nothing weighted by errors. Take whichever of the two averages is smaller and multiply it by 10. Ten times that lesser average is 76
